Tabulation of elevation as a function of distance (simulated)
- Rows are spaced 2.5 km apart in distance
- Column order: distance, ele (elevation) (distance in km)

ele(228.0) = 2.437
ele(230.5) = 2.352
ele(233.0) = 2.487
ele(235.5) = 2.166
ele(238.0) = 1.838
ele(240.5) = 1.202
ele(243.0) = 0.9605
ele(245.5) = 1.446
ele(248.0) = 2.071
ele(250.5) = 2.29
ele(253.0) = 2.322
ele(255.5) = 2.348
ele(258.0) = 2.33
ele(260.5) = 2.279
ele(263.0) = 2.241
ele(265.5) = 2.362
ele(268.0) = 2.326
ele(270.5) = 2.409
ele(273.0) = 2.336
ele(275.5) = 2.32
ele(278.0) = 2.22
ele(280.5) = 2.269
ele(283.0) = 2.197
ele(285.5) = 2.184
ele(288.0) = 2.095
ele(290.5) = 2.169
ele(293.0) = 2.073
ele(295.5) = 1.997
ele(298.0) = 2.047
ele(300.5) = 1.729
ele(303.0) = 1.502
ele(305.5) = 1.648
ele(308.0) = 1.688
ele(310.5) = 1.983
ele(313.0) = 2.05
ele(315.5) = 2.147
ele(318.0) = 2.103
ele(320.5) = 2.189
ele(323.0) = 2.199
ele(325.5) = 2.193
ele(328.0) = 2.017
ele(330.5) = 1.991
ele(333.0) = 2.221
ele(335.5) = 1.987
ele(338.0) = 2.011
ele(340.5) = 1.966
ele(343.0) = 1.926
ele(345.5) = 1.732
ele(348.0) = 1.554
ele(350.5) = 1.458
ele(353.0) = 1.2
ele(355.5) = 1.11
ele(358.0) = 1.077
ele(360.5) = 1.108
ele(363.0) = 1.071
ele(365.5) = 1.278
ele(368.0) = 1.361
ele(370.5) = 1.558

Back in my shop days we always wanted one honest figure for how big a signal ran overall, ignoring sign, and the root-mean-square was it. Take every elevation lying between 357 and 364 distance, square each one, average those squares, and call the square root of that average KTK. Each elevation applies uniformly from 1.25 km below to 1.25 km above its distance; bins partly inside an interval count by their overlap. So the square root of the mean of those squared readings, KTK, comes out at 1.09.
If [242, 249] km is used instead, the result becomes 1.56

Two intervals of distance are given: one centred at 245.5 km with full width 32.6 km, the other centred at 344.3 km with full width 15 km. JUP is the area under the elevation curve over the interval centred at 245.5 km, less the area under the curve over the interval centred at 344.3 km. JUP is 39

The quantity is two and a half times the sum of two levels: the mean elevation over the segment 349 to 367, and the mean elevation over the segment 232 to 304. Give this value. 8.2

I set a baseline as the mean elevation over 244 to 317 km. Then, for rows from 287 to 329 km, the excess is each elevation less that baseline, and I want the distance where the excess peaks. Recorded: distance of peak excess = 323.0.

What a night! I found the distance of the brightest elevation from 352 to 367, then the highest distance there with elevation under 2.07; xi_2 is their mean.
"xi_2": 365.5 km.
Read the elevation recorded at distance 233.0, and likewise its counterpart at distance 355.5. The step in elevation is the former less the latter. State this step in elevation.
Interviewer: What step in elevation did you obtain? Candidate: 1.4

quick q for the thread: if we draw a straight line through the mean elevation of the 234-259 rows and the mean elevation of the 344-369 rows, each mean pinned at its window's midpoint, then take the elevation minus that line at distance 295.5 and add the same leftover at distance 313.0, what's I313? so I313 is 0.88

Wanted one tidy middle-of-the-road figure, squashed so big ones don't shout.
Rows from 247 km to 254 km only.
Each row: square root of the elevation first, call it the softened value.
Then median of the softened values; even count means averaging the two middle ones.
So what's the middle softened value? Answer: 1.51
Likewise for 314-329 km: 1.47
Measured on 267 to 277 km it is 1.53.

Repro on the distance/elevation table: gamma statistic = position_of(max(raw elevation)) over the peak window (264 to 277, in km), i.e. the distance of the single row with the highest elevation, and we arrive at 270.5 km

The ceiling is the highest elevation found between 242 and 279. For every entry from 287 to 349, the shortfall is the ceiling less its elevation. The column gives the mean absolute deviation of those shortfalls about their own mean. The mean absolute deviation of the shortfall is 0.16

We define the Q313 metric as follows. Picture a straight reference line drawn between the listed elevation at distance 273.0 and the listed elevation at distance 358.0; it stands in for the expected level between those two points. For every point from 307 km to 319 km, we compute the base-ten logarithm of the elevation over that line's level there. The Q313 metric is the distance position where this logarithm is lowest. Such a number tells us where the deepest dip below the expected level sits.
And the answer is 308.0 km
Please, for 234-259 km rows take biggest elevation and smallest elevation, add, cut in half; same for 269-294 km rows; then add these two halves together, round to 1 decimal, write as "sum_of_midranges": 3.9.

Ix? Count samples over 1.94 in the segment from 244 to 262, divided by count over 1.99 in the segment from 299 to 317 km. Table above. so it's 3.0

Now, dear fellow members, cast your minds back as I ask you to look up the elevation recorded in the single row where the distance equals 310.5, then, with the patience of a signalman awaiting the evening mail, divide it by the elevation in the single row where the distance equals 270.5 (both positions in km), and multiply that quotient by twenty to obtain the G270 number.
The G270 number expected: 16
